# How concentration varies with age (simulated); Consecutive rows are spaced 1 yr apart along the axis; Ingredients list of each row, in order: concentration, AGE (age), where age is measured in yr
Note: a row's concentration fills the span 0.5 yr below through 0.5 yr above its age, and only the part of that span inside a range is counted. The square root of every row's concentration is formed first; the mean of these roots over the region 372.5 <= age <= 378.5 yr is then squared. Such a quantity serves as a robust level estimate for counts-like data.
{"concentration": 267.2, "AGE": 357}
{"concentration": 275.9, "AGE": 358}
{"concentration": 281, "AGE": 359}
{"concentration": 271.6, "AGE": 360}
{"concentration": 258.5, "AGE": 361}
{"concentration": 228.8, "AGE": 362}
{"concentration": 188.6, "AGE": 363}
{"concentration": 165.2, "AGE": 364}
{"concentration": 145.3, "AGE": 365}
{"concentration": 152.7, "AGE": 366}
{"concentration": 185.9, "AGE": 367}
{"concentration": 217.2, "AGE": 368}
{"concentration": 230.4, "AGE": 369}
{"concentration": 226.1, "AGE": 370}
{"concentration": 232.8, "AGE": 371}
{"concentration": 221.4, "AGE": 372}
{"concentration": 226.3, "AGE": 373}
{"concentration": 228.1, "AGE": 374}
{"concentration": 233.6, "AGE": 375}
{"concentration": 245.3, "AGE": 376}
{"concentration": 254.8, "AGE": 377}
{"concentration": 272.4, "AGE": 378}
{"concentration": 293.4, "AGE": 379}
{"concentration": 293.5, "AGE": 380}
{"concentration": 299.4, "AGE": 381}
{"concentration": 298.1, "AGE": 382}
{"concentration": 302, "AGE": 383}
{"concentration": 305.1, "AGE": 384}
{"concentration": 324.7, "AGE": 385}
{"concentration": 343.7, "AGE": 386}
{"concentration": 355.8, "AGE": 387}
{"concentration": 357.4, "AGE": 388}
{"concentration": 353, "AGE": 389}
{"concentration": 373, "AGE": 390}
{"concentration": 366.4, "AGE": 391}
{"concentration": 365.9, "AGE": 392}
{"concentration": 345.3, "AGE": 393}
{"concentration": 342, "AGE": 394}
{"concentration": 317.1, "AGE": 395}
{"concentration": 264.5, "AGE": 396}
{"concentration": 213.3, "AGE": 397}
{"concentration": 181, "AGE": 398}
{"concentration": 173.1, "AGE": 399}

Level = 243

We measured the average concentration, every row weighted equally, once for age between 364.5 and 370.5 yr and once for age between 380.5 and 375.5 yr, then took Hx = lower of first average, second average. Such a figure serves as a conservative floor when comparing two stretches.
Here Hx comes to 193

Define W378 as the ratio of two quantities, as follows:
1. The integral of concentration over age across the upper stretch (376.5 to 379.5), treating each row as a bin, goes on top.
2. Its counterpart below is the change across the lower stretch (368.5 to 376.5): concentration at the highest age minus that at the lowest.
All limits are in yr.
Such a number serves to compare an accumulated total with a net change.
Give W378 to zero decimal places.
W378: 55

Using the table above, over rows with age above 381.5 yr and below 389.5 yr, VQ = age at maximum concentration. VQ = 388 yr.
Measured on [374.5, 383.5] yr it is 383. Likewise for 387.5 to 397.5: 390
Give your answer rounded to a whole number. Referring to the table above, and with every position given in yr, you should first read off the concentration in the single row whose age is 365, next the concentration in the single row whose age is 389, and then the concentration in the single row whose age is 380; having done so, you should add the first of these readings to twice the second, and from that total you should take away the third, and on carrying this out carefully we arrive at 558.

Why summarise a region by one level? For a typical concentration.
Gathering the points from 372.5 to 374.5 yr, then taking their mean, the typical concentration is 227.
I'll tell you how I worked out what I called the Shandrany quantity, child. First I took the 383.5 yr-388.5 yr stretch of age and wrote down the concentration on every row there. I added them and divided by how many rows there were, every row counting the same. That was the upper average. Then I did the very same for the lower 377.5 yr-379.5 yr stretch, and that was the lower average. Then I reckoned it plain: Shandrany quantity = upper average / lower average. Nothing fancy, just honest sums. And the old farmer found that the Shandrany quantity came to 1.19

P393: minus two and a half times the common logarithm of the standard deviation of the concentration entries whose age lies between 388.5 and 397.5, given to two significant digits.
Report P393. -4.3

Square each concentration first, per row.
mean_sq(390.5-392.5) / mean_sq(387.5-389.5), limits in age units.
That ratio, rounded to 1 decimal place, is 1.1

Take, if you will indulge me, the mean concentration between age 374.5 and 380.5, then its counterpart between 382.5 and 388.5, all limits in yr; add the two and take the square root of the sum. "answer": 24.4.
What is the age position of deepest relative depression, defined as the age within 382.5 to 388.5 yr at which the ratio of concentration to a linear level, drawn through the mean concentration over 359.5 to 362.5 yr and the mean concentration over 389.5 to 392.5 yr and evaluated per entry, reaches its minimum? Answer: 384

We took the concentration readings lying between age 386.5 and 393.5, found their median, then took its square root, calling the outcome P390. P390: 18.9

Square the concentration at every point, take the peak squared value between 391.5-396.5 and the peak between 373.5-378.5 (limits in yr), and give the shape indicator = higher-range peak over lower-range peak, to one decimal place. 1.8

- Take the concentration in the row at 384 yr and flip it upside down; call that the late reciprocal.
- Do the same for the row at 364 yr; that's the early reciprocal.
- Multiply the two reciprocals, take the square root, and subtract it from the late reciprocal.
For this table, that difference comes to -0.0012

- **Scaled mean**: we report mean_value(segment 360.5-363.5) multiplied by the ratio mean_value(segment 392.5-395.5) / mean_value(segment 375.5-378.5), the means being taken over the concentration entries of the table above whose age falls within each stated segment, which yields 293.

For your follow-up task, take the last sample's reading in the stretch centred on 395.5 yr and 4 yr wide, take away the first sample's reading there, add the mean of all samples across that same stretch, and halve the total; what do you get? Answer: 78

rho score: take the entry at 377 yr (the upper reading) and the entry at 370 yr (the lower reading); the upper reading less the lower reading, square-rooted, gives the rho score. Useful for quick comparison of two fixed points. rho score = 5.4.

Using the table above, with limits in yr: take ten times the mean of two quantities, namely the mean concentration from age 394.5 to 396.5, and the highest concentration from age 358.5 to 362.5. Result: 2859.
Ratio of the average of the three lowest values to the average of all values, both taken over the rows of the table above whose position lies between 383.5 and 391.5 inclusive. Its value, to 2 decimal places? 0.93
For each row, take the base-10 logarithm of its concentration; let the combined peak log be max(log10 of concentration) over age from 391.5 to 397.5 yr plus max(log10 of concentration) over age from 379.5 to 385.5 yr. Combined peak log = 5.07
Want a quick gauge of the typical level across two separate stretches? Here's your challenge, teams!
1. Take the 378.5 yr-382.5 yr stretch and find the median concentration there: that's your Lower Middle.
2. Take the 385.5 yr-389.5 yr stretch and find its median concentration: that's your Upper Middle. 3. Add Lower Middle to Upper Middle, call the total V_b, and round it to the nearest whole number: 650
